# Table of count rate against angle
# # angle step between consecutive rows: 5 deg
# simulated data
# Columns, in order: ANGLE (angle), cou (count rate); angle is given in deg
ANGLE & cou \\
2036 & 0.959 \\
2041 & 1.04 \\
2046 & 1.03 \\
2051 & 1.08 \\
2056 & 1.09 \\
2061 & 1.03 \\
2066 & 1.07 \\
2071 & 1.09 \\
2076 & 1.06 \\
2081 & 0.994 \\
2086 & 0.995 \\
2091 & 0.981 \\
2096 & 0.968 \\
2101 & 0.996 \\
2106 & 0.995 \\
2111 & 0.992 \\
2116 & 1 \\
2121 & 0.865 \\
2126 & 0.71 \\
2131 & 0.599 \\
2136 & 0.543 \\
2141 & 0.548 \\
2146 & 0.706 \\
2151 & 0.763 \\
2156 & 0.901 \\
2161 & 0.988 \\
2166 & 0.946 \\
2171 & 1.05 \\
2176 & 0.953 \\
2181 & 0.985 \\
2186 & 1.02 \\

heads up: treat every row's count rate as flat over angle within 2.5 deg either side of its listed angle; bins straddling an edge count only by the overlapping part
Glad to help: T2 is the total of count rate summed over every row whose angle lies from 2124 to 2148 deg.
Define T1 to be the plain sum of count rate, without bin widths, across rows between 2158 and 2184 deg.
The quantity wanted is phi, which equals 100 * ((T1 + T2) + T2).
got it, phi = 1113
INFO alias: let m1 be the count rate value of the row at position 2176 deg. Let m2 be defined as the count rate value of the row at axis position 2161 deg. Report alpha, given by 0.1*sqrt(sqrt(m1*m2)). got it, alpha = 0.0985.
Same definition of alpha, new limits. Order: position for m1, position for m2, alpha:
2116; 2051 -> 0.1019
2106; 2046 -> 0.1006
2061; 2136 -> 0.0865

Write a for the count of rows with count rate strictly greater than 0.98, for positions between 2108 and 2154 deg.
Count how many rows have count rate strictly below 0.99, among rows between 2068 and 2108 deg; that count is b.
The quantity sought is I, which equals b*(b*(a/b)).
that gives 4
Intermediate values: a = 2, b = 2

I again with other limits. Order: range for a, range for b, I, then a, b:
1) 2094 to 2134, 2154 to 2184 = 20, 4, 5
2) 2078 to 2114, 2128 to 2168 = 48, 6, 8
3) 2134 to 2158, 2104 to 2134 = 0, 0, 3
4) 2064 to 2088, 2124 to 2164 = 40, 5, 8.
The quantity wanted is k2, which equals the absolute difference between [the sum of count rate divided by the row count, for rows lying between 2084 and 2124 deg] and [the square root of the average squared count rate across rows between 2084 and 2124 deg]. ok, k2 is 0.001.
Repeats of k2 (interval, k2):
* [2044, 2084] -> 0.000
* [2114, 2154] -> 0.015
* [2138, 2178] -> 0.015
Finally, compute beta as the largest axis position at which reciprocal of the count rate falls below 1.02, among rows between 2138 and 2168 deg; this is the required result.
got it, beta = 2161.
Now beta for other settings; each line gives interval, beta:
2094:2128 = 2116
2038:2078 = 2076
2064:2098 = 2091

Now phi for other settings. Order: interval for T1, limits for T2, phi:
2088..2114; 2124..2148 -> 1114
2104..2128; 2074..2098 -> 1456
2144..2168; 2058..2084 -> 1479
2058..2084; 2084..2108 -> 1511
